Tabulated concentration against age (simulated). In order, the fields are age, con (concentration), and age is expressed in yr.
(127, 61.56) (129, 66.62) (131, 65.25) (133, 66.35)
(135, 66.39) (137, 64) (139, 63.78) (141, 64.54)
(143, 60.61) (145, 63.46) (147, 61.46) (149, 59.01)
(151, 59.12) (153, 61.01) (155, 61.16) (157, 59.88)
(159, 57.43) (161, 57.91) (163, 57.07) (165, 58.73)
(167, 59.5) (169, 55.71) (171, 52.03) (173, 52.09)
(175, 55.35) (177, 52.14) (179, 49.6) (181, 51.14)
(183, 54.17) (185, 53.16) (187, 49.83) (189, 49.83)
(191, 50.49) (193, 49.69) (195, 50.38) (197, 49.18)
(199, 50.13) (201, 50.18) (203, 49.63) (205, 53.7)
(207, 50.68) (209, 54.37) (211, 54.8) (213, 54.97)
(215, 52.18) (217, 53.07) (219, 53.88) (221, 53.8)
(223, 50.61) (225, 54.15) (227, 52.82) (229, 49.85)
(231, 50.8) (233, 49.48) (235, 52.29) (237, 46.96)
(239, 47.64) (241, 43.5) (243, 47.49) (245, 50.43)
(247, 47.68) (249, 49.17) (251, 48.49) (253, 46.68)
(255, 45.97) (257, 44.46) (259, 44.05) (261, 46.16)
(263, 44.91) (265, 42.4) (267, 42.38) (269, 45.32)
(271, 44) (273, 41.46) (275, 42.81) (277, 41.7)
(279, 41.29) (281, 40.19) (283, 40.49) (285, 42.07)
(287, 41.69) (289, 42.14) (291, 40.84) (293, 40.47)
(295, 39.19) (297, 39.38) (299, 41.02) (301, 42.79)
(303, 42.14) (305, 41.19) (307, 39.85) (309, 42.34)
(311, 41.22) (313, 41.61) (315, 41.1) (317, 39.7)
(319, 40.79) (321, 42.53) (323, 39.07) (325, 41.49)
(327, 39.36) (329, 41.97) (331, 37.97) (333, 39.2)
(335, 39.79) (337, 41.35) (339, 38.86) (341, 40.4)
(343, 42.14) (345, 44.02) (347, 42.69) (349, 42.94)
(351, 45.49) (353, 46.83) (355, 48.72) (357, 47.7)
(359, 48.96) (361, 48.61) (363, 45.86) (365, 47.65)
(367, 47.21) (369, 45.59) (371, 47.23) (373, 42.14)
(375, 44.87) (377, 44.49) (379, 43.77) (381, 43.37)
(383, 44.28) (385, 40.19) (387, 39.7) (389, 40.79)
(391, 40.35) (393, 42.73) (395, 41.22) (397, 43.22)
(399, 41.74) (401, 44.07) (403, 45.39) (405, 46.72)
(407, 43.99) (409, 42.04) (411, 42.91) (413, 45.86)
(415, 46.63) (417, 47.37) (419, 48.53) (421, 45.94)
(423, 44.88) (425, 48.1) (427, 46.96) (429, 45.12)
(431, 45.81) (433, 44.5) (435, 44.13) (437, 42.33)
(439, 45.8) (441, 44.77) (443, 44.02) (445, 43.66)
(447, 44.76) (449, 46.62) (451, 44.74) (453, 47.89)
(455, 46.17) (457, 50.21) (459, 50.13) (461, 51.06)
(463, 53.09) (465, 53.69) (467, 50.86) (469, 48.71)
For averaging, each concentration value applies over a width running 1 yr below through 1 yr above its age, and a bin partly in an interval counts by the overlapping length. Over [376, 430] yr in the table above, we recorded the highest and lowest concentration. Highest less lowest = 8.8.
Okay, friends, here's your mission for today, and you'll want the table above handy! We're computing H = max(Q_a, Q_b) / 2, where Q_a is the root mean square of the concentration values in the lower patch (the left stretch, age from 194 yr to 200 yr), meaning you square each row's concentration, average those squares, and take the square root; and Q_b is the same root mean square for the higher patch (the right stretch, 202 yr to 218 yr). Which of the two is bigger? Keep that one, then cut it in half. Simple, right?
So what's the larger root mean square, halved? 26.5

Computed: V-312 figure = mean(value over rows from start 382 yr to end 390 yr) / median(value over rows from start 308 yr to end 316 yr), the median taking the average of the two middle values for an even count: 1.00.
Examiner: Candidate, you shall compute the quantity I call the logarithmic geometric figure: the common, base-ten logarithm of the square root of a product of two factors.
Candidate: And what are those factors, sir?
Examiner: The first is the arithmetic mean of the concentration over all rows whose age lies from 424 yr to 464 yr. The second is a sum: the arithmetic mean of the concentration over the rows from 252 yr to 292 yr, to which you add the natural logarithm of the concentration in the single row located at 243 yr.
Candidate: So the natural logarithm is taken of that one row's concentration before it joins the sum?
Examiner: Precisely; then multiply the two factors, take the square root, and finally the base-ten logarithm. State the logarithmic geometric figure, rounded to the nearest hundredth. 1.67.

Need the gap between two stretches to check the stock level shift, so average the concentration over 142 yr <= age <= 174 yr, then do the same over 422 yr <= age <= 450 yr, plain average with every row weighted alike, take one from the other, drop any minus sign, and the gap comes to 13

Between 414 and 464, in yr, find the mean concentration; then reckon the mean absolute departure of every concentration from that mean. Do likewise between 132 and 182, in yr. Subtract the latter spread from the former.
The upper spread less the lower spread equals -1.8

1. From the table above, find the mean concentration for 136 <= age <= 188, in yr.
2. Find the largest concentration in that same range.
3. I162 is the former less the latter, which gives -7.1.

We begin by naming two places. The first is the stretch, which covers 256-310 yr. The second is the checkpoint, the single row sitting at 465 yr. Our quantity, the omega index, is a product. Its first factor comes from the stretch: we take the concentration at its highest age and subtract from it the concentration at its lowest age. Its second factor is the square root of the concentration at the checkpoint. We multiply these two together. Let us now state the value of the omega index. -16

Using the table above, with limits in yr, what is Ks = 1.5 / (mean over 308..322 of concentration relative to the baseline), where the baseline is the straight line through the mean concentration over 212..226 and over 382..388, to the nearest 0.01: -0.30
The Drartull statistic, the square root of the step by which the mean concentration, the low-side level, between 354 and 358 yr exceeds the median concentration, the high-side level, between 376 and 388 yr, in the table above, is 2.2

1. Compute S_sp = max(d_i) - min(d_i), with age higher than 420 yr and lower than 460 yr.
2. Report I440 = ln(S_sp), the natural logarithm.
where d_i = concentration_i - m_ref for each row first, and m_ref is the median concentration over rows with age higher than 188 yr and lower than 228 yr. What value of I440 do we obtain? 2.06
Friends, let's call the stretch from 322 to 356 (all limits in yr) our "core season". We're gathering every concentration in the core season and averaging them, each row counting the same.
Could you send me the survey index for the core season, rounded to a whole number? 42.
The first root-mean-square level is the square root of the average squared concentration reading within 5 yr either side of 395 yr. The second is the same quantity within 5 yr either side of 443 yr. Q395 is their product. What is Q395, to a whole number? 1868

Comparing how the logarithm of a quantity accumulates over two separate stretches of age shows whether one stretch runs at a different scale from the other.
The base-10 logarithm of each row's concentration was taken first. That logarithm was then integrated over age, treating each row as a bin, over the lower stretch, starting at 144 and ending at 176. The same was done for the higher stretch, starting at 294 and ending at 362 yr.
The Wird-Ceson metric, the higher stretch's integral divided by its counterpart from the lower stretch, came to 2.0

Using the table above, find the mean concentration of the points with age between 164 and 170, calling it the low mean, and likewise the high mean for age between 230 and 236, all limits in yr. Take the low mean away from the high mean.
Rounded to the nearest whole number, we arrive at -7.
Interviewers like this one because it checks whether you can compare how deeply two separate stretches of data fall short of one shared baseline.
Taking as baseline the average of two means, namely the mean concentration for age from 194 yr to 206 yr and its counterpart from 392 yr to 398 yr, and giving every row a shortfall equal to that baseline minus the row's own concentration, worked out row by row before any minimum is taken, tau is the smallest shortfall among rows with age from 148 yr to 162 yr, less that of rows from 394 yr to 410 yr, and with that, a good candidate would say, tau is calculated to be -14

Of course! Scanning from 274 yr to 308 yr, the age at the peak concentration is 275 yr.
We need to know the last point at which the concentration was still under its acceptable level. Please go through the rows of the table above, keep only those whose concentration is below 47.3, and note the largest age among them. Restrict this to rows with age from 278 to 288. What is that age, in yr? 287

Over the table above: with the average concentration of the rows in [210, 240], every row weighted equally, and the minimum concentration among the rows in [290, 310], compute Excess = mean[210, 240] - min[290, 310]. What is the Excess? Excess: 13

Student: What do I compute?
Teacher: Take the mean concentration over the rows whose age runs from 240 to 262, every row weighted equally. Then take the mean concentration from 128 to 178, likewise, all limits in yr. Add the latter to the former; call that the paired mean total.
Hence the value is 107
